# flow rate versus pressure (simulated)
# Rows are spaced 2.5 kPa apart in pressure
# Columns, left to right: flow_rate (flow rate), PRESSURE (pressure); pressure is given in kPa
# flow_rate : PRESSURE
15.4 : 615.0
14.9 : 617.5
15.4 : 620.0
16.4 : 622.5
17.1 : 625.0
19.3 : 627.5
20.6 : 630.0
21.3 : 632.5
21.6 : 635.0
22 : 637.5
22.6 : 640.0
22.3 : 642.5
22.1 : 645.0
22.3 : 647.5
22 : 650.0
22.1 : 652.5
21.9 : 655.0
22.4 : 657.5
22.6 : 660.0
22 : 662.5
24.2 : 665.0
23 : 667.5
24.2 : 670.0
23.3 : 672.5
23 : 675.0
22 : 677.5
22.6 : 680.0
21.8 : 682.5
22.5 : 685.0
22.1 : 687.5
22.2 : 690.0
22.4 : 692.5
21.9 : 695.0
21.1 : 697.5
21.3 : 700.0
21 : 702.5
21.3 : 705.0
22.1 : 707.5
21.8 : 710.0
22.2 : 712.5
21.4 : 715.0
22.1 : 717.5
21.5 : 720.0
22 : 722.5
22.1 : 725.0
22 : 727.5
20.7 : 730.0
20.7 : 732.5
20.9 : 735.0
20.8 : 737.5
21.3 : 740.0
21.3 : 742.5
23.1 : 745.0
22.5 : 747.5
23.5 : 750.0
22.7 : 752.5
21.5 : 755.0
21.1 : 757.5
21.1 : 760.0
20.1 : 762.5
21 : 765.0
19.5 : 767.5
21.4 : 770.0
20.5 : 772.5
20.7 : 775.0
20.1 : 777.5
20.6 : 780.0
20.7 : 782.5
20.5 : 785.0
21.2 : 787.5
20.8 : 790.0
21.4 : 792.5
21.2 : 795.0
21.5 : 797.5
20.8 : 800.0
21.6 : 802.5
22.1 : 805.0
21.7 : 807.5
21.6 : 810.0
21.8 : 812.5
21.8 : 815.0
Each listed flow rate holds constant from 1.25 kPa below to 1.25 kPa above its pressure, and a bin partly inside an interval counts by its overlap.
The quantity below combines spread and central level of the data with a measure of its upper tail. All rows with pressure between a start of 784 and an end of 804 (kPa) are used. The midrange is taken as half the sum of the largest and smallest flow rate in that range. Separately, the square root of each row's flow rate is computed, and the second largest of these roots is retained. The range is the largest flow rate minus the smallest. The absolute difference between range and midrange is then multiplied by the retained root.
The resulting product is 93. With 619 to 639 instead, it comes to 56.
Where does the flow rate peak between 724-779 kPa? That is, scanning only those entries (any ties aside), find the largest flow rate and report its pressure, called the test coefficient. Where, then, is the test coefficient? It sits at 750.0 kPa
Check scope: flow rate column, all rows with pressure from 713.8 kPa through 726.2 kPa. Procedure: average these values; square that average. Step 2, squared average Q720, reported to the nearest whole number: 476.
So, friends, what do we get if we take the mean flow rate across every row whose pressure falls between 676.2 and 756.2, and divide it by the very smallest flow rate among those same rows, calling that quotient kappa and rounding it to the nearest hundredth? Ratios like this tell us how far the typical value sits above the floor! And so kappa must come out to 1.05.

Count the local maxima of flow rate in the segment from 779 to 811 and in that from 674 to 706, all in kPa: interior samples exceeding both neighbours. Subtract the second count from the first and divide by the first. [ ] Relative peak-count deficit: 0.20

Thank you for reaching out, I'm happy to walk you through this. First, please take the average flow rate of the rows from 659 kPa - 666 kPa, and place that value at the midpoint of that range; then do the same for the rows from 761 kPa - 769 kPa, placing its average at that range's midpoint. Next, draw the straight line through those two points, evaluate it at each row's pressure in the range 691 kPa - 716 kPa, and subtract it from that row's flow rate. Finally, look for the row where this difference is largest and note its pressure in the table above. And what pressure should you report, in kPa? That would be 712.5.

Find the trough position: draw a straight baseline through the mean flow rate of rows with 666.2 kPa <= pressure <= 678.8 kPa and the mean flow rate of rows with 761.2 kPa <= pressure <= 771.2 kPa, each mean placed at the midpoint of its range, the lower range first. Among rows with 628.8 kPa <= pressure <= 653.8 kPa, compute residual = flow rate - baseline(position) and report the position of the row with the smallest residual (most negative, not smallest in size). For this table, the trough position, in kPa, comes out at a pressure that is 630.0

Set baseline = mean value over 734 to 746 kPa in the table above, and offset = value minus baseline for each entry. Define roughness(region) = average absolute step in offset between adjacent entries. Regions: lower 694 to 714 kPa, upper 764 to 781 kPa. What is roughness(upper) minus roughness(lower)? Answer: 0.49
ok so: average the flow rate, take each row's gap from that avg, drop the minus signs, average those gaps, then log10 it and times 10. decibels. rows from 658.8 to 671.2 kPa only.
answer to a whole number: -1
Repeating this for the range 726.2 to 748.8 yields -2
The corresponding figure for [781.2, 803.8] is -5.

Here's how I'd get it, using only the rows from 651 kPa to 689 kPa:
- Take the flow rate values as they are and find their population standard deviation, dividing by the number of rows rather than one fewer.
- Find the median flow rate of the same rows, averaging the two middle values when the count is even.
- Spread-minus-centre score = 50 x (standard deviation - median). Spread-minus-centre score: -1088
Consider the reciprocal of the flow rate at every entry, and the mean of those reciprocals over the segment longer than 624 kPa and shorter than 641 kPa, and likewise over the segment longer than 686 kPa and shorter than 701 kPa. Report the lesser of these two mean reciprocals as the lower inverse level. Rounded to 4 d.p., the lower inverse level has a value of 0.0458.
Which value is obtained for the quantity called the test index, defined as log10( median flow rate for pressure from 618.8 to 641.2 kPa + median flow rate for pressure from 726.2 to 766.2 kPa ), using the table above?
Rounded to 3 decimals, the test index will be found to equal 1.621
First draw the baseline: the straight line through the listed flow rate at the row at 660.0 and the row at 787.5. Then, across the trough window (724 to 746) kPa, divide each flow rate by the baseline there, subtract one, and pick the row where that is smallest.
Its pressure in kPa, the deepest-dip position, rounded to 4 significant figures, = 730.0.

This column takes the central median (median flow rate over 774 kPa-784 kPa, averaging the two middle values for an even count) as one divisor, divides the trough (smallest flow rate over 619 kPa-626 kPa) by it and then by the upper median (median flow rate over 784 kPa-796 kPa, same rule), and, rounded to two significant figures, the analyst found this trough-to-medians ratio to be 0.035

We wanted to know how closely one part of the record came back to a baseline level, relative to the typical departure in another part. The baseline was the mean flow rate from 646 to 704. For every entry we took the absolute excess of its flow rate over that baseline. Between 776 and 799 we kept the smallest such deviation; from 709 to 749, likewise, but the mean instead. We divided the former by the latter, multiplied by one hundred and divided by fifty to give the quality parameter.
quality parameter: 2.1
